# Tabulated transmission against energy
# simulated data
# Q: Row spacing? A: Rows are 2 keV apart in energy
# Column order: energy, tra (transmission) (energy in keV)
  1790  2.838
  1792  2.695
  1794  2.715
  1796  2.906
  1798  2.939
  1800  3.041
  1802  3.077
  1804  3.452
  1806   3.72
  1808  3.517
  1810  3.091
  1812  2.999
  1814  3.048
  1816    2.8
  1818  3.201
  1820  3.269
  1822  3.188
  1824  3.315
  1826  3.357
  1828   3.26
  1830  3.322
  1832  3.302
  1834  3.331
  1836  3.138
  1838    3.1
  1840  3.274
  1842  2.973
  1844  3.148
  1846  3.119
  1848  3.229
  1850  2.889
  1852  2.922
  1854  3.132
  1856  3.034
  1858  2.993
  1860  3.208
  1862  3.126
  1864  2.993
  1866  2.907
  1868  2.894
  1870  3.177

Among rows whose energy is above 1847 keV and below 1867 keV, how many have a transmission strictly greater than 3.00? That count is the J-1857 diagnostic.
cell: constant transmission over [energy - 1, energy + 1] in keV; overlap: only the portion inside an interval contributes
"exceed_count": 5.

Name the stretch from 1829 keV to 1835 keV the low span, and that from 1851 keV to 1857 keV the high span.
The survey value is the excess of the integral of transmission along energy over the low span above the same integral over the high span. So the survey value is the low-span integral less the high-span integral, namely 1.7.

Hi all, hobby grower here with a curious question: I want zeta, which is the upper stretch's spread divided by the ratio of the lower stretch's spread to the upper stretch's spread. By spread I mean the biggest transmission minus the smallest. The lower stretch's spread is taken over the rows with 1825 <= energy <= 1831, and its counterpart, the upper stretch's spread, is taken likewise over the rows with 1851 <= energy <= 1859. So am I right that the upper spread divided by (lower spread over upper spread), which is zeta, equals 0.45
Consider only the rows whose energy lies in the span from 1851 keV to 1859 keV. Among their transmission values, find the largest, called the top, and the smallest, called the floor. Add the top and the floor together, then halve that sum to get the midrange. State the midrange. 3.03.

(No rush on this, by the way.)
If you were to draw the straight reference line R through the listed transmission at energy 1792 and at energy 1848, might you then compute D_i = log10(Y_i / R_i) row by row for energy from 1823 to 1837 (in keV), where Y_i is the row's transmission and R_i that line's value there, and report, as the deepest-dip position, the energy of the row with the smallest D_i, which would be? 1836 keV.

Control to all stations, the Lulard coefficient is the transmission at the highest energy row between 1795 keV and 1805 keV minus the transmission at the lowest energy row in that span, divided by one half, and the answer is 1.1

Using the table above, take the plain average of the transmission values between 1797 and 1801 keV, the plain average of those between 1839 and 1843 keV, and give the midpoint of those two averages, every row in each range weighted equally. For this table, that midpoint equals 3.06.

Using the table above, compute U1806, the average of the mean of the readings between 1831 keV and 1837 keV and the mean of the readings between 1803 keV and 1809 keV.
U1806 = 3.41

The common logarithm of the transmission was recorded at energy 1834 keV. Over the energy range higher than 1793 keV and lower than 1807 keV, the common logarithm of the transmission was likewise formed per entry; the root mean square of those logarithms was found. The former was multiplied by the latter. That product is 0.258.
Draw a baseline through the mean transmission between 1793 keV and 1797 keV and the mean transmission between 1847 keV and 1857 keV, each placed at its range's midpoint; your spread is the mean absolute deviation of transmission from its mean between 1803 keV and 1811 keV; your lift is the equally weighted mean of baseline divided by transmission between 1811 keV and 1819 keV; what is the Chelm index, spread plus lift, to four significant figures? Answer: 1.139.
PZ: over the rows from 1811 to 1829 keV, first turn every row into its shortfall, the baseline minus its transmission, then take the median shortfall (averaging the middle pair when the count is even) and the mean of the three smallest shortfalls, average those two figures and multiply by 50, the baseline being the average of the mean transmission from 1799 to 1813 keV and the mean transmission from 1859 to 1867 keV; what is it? -4.6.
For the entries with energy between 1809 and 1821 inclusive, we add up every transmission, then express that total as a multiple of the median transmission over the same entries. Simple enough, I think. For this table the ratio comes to 6.00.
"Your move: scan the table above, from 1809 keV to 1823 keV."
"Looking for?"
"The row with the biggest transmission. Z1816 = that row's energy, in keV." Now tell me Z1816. 1820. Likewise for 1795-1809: 1806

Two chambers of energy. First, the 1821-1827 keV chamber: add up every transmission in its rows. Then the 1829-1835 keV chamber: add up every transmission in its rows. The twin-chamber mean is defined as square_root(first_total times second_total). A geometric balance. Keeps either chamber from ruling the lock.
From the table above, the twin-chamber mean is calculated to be 9.91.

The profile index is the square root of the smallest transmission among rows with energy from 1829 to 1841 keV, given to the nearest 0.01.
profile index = 1.76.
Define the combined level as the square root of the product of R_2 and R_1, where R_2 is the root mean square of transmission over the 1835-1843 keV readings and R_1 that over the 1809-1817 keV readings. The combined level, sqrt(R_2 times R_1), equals 3.05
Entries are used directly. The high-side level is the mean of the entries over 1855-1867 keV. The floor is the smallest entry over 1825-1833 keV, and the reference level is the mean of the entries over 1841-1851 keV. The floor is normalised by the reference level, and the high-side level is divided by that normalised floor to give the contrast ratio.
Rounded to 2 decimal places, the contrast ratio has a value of 2.87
